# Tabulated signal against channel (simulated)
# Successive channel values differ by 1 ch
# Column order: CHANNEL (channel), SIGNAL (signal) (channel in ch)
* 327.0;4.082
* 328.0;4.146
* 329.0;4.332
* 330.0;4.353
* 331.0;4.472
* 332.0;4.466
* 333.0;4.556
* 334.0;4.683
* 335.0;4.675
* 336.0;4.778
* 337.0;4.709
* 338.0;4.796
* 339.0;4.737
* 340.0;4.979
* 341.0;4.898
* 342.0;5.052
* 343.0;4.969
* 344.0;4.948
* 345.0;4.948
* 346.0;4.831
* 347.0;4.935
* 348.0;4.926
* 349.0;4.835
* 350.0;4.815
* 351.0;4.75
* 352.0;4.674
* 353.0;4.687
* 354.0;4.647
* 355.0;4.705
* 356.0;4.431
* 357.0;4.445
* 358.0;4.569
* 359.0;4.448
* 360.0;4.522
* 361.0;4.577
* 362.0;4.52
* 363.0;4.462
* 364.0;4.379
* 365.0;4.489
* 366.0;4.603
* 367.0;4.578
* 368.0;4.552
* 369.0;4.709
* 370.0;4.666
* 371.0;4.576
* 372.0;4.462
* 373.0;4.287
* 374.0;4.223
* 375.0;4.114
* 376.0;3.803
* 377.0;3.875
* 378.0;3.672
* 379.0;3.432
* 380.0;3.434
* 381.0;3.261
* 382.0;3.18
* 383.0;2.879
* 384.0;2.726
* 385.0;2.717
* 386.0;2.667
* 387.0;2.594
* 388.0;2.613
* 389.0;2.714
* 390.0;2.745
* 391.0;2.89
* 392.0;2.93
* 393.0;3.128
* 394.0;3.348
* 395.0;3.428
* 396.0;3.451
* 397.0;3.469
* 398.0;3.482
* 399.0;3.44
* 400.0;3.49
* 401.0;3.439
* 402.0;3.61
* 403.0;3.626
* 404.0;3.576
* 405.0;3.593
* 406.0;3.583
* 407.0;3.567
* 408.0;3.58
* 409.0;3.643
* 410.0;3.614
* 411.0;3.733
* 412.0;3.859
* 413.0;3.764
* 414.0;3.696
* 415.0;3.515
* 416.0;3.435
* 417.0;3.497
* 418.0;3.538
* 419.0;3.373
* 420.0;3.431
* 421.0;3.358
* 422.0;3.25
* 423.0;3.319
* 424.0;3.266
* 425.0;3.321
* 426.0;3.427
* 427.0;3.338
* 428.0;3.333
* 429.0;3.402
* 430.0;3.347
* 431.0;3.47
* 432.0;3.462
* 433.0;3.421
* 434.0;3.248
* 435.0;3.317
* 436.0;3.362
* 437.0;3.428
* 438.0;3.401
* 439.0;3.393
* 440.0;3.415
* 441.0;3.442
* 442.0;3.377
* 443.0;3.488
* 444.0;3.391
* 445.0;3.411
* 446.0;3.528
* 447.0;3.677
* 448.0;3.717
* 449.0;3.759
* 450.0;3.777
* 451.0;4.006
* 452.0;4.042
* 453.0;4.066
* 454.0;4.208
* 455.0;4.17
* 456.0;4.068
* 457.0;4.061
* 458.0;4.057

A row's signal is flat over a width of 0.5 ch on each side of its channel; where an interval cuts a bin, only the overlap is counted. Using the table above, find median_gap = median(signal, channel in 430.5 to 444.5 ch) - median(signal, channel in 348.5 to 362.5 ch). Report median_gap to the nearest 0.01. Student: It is -1.20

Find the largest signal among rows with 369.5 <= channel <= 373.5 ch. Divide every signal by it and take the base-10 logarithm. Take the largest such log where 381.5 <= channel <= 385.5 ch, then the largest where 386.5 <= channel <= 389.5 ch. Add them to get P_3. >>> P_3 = -0.40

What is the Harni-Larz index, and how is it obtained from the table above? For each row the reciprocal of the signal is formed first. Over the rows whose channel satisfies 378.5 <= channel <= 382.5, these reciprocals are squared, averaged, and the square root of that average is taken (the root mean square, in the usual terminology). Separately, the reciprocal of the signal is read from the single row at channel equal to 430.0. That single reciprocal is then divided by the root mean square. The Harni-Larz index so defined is 0.99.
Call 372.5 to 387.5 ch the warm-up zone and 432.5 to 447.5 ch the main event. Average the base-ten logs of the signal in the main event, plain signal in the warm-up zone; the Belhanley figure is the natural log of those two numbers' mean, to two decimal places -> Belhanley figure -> 0.67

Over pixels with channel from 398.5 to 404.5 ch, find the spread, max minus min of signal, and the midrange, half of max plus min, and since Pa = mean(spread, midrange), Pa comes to 1.86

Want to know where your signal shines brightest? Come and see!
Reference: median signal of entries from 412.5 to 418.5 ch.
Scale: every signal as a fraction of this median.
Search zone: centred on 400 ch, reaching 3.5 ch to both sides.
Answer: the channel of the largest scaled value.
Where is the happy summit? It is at 403.0 ch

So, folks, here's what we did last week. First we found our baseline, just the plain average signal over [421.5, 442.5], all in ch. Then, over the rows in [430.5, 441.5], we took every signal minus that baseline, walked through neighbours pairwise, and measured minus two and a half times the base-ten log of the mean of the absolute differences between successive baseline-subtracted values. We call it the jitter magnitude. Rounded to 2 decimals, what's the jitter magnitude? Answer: 3.28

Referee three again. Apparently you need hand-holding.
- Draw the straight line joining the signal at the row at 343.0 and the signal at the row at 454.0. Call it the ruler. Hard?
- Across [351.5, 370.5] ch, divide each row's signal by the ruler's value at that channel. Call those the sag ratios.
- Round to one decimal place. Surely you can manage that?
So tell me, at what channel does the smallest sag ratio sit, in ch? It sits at 364.0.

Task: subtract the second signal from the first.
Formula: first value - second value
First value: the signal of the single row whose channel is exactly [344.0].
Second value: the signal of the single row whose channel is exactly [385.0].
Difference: 2.2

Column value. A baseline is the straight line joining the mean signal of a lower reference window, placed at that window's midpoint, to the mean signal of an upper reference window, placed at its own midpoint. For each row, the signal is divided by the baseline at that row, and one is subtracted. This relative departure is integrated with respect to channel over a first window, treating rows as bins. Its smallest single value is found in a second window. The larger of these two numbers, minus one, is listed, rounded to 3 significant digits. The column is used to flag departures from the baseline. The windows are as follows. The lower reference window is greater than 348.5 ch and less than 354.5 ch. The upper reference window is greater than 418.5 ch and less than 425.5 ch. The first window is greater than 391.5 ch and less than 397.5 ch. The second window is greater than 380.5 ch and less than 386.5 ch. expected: -1.34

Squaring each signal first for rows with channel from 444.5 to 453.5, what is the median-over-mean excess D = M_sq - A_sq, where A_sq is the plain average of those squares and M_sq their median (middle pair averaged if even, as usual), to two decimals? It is -0.17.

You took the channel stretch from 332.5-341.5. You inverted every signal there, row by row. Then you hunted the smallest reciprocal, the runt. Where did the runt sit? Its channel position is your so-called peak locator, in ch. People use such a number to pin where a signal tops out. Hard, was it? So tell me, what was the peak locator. 340.0 ch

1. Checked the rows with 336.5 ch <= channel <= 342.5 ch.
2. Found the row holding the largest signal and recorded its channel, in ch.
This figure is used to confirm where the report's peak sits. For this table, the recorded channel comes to 342.0 ch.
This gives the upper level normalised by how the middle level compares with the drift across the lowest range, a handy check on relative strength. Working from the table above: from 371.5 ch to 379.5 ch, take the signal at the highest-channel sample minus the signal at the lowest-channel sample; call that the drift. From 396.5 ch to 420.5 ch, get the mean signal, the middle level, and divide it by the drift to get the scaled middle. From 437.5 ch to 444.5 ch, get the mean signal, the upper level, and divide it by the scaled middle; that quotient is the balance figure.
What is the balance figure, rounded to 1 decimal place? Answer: -1.0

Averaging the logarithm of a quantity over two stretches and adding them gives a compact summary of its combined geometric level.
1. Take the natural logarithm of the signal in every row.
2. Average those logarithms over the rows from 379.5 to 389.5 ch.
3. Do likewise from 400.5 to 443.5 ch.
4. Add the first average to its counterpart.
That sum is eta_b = 2.3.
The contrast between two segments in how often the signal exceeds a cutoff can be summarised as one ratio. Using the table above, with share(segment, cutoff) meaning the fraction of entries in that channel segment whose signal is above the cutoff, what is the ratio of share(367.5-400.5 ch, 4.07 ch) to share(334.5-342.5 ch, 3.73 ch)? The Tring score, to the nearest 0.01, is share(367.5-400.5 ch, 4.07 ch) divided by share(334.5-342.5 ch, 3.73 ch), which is 0.24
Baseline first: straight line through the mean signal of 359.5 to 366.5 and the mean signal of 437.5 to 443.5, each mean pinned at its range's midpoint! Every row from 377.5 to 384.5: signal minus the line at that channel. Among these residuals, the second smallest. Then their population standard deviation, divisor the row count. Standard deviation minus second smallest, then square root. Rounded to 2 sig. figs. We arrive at 1.3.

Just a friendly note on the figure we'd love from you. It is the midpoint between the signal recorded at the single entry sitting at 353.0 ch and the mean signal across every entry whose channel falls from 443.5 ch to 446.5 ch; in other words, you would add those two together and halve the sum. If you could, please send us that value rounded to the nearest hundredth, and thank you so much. 4.07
